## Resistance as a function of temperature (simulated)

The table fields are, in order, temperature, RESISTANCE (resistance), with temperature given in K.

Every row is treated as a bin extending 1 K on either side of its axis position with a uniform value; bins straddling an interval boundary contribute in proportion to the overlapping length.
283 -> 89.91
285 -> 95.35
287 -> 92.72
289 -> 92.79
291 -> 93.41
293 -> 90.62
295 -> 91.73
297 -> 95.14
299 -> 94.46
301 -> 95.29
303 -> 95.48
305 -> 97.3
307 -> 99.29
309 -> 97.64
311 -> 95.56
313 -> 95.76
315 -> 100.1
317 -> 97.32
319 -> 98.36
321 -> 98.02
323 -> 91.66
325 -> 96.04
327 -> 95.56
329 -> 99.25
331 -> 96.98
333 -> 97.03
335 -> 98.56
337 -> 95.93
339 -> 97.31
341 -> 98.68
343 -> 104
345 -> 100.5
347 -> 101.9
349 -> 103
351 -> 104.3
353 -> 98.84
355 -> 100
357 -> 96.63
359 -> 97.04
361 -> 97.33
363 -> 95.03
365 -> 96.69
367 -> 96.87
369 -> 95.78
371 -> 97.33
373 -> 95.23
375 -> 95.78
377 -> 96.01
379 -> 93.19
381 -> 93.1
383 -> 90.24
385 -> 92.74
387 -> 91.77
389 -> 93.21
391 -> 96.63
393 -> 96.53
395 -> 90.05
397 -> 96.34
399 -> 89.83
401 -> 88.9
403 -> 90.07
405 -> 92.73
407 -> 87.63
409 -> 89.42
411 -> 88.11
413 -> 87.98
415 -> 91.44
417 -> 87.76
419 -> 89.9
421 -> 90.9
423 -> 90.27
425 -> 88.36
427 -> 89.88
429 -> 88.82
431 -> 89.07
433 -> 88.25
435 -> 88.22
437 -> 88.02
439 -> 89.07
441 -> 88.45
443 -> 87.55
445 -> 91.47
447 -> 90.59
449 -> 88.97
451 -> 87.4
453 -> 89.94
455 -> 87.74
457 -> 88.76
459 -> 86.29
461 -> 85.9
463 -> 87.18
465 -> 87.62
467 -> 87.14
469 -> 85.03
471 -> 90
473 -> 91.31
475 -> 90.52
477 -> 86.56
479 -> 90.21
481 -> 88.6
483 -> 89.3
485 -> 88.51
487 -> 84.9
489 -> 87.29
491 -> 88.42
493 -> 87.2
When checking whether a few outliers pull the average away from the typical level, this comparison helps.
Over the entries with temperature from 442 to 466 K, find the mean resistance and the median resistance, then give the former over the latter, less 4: -2.99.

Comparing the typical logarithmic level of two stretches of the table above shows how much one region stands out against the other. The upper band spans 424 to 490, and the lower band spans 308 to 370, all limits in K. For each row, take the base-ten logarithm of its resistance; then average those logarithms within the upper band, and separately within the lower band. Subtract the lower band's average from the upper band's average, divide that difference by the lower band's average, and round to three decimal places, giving -0.022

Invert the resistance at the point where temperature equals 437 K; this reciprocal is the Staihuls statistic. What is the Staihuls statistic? 0.0114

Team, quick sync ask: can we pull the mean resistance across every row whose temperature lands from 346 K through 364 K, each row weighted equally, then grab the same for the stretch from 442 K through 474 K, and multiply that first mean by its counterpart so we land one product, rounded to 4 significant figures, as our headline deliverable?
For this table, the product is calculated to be 8772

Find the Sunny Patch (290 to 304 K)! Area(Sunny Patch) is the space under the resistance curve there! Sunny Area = 1312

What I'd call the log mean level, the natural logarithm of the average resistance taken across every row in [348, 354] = 4.63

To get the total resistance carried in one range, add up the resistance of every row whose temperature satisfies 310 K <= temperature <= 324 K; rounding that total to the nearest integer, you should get 677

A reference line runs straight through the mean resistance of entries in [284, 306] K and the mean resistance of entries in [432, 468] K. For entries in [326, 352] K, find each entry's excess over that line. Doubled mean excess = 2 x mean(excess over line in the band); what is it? 14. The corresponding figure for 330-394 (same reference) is 11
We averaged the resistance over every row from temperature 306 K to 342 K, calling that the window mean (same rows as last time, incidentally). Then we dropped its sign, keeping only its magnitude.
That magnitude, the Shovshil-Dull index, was 97.2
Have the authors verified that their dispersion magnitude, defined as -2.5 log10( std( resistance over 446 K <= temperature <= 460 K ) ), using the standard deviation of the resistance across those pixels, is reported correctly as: -0.4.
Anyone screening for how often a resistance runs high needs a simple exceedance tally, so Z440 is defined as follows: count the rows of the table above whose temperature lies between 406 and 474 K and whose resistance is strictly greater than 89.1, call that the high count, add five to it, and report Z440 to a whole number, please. 16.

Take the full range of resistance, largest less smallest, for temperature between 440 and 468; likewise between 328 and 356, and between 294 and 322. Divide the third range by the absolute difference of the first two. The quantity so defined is 3.0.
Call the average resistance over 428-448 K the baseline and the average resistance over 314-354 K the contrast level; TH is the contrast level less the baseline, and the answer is 10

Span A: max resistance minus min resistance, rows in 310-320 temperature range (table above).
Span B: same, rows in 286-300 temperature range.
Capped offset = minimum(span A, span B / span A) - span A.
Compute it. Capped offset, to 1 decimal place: -3.5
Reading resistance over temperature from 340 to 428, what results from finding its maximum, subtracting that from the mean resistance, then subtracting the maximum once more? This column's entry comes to -114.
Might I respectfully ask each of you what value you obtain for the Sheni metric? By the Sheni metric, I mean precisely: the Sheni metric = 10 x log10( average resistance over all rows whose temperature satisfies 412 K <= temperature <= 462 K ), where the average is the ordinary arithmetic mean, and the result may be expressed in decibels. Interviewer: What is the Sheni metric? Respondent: 19.5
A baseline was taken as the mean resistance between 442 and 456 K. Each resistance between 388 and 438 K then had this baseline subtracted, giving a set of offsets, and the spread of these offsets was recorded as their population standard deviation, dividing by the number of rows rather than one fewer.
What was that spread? 2.7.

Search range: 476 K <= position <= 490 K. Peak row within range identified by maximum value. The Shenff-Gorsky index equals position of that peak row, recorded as 479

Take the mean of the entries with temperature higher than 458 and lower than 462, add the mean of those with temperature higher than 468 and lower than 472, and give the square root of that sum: 13.2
